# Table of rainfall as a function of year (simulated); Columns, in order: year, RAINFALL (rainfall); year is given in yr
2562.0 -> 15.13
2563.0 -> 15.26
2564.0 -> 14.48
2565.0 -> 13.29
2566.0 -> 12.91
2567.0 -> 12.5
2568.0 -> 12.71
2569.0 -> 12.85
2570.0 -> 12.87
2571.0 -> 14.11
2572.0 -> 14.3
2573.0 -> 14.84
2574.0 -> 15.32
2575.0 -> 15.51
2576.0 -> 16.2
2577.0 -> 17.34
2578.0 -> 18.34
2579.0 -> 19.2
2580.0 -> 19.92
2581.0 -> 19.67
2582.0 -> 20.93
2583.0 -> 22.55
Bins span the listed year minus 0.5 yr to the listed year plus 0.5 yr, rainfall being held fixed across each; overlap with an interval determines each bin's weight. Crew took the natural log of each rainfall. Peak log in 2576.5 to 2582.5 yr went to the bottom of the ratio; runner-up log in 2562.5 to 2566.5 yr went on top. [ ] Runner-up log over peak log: 0.88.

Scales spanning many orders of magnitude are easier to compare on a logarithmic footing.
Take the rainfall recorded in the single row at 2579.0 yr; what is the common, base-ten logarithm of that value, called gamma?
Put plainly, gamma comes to 1.28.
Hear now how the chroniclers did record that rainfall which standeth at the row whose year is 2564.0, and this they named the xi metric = 14.48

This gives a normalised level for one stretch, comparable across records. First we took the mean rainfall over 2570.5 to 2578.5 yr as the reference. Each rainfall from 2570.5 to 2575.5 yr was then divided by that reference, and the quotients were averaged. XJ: 0.94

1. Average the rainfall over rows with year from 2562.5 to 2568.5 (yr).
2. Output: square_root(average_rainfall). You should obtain 3.7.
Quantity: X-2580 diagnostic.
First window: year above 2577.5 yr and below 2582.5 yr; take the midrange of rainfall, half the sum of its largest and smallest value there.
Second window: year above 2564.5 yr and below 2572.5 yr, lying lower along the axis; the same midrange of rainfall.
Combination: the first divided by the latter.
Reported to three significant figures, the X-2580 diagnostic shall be 1.47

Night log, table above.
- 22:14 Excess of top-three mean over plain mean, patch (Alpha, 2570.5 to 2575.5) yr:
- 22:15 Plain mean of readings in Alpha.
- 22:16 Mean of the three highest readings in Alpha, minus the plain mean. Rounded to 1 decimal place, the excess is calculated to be 0.4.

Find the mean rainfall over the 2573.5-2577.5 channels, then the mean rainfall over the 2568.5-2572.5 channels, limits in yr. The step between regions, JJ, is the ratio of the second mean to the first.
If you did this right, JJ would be 0.84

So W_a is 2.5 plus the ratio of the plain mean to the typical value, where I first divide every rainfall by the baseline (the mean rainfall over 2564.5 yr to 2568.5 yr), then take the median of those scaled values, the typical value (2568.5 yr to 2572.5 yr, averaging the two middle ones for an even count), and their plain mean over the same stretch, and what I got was 3.50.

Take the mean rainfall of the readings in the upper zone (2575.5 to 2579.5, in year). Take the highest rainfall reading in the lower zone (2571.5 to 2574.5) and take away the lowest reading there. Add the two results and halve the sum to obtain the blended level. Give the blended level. 9.4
